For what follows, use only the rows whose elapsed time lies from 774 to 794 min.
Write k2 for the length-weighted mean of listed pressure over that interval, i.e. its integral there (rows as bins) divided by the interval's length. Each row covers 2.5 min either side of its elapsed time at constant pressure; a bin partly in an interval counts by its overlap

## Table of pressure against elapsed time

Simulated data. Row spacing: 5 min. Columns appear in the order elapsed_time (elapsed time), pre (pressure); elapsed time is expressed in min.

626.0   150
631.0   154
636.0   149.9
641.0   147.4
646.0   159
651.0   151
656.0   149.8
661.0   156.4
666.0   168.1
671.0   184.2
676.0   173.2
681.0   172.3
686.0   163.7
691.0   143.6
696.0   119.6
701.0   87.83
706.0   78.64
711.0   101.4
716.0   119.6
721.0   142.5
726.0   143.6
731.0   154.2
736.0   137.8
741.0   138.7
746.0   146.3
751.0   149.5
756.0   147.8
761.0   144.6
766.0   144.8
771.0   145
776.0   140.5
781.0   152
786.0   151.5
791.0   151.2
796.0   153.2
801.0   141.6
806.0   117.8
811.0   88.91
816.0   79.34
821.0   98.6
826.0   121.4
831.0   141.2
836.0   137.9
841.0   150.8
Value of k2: 149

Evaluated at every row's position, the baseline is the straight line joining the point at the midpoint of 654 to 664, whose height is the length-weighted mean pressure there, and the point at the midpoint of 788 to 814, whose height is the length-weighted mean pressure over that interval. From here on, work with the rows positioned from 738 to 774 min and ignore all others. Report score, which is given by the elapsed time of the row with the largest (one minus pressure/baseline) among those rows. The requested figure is 741.0 min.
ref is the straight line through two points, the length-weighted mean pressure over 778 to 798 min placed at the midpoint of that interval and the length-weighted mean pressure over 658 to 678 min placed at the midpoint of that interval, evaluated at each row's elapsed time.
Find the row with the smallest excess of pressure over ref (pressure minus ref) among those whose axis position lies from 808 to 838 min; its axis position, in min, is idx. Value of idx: 816.0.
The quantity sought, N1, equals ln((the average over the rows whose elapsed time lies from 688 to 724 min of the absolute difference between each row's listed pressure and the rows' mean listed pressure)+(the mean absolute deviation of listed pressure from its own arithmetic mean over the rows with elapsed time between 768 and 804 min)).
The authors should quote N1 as 3.23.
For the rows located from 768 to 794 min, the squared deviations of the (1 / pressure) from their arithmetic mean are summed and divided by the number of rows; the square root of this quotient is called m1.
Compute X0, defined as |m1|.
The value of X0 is 0.0002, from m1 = 0.0002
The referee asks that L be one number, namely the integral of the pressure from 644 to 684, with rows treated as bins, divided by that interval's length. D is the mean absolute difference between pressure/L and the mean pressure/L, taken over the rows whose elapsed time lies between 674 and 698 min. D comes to 0.111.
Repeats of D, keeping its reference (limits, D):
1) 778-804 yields 0.020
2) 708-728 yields 0.099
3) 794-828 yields 0.133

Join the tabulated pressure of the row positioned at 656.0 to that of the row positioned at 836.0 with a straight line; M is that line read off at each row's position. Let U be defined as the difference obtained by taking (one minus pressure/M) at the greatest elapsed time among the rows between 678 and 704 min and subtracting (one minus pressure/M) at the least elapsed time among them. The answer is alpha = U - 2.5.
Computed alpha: -1.94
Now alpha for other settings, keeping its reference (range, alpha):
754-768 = -2.48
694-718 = -2.51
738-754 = -2.58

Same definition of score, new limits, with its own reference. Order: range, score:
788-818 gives 816.0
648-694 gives 691.0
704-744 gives 706.0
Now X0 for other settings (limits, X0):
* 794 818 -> 0.0024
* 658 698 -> 0.0009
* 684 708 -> 0.0025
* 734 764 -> 0.0002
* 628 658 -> 0.0002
